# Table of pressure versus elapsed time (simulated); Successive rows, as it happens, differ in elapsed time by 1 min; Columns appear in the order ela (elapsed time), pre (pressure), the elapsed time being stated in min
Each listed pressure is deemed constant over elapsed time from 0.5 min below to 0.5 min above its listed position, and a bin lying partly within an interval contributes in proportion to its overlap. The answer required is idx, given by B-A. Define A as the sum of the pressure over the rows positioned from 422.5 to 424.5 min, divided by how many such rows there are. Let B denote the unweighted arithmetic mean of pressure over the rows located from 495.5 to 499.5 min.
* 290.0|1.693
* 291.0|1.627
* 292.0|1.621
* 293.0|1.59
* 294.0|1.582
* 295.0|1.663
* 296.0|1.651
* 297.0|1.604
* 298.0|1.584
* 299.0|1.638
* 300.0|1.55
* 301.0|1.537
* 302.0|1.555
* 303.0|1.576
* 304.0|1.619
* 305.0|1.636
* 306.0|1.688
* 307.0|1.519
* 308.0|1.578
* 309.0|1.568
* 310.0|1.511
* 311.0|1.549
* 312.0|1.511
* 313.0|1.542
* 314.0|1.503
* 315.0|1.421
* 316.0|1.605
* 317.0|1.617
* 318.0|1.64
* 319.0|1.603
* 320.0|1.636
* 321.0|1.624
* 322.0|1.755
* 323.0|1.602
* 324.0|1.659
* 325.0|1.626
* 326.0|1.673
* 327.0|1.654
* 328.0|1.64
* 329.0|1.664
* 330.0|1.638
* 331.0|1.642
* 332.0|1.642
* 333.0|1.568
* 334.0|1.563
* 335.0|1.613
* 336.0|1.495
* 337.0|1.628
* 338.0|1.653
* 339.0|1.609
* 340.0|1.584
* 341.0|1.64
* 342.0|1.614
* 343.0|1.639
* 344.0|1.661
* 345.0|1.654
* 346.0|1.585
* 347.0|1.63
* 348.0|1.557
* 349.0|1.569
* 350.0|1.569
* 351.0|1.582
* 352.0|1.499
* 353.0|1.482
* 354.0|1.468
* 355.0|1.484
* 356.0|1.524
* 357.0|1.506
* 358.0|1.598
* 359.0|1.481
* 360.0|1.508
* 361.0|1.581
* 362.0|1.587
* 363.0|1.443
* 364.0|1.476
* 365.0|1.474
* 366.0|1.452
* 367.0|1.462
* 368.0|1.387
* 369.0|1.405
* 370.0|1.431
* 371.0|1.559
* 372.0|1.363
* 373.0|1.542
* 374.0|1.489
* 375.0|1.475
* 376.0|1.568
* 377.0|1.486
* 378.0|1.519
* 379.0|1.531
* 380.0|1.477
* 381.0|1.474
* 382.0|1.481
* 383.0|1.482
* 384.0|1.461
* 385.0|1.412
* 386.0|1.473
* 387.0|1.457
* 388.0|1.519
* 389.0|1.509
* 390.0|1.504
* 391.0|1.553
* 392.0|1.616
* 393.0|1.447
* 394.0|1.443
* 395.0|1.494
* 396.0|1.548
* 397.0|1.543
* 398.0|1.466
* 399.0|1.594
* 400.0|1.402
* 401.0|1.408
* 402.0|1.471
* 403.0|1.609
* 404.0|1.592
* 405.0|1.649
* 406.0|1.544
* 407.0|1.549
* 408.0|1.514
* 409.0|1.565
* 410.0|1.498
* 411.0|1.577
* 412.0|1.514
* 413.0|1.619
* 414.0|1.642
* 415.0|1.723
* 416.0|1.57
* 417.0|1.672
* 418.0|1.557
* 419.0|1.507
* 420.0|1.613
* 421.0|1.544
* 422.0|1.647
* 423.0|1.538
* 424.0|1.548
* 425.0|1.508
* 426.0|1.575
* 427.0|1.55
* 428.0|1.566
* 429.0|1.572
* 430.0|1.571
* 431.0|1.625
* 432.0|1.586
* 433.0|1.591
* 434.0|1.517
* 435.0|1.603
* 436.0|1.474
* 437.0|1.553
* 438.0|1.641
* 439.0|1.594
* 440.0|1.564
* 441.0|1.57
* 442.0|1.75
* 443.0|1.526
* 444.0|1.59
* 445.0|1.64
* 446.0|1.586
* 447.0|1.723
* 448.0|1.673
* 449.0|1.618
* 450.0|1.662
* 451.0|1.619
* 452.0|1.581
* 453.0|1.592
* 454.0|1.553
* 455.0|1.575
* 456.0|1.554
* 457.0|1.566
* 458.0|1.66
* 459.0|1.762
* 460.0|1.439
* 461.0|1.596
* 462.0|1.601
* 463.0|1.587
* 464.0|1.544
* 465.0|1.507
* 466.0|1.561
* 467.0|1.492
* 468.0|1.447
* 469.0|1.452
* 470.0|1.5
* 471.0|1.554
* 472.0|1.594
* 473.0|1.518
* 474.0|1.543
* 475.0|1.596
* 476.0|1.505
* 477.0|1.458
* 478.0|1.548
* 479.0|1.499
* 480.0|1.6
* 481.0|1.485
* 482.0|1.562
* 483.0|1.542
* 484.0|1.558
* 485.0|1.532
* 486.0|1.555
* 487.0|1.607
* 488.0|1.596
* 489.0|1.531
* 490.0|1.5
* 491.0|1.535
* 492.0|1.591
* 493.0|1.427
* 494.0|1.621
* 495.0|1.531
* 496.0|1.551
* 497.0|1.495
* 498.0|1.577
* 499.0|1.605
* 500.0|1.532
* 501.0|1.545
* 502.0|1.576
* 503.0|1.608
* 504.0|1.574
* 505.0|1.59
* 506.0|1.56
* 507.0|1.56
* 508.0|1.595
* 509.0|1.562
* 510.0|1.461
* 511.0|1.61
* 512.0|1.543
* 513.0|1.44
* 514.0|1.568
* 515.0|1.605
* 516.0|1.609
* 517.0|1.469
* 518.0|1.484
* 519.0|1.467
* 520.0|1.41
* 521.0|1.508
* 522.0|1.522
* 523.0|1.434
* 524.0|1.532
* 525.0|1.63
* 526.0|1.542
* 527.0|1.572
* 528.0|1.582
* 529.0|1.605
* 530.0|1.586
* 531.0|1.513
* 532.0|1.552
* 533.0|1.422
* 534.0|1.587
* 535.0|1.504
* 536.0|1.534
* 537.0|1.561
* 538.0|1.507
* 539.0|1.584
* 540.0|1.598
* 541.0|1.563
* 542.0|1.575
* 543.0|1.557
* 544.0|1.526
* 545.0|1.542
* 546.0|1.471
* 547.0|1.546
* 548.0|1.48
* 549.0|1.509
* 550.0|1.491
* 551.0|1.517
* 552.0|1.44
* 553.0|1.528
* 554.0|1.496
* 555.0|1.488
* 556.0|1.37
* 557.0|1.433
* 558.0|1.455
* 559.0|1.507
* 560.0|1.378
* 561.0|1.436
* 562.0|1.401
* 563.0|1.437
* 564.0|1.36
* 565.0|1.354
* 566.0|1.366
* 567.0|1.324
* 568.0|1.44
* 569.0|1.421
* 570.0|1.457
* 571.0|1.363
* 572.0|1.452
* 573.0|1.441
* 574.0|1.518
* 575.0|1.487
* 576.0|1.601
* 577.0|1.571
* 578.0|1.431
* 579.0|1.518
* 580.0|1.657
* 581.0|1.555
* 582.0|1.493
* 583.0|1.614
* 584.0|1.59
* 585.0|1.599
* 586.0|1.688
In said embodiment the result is 0.01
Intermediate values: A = 1.54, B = 1.56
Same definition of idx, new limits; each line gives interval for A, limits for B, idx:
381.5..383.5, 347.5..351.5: 0.09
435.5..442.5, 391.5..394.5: -0.09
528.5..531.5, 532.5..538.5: -0.05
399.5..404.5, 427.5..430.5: 0.07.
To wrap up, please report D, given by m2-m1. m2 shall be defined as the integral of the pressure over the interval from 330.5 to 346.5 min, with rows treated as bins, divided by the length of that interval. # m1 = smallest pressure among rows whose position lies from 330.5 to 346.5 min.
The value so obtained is 0.117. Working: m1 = 1.495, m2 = 1.61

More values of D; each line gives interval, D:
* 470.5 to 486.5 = 0.083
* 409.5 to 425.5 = 0.082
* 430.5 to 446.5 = 0.114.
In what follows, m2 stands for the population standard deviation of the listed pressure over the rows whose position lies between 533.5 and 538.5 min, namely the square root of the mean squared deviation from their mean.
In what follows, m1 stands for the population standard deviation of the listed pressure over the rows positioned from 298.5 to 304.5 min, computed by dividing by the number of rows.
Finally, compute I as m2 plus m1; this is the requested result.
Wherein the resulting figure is 0.069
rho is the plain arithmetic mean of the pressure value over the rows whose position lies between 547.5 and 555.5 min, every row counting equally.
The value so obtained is 1.49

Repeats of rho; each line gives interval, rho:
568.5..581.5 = 1.50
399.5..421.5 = 1.56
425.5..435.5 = 1.58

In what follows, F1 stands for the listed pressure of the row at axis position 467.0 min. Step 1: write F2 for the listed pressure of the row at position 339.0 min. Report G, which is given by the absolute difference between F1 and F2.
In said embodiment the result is 0.12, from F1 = 1.492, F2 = 1.609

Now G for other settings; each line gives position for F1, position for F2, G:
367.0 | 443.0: 0.06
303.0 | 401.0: 0.17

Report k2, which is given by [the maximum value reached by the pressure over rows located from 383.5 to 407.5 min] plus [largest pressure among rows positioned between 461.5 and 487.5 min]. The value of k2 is 3.26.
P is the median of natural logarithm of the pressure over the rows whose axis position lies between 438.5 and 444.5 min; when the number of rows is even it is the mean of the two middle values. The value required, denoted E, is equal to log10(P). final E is -0.34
